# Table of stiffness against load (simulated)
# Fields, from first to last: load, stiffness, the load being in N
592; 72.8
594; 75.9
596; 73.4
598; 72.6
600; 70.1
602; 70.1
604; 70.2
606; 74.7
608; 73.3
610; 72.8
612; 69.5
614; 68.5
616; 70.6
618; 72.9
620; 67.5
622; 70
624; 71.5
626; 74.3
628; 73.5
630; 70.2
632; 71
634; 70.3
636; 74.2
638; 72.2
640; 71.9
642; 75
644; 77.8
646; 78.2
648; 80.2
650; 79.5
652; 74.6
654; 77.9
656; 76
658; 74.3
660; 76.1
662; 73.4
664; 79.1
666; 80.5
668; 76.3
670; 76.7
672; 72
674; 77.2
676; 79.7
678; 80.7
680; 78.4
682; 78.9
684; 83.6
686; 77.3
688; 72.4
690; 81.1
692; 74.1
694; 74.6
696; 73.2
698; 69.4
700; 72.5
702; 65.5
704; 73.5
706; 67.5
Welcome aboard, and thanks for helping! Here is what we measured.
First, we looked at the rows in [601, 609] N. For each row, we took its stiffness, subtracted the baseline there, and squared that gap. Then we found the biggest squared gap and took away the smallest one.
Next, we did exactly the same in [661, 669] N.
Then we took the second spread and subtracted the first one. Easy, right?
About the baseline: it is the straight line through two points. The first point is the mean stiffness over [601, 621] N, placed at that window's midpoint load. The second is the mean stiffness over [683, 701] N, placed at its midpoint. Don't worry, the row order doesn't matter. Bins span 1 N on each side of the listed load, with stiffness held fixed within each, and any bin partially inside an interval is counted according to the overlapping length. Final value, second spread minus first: 27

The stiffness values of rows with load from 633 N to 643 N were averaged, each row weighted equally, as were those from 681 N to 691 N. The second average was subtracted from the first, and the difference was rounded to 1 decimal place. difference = -5.9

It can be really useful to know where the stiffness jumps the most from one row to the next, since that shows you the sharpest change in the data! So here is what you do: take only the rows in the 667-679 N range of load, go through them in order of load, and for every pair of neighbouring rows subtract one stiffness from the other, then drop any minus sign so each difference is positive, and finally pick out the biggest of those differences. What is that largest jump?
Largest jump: 5.2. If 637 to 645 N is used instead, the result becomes 3.1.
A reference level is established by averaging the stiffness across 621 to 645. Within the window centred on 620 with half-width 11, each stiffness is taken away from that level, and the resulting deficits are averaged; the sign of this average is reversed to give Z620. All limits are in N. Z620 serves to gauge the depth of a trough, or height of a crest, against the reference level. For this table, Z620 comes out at -1.6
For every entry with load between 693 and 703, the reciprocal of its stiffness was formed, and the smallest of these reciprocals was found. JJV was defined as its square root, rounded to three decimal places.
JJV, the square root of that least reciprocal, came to 0.116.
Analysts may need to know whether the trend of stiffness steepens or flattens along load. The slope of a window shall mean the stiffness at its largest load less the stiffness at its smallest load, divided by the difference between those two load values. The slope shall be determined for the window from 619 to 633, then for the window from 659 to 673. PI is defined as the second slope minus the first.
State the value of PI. -0.63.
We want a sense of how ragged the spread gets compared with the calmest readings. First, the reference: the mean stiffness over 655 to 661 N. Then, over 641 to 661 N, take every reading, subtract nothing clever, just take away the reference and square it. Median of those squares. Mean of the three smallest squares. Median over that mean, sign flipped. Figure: -11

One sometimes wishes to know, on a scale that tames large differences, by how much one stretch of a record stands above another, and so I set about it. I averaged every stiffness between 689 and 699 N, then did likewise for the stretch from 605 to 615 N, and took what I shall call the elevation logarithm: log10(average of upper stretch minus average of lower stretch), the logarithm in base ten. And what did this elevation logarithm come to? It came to 0.43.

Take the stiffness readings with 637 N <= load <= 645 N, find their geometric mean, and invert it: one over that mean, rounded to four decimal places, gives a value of 0.0135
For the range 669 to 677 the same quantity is 0.0131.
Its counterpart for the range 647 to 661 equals 0.0130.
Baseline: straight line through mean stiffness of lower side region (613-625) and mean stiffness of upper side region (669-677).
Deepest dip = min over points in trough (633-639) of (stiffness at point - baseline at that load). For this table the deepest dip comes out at -1.6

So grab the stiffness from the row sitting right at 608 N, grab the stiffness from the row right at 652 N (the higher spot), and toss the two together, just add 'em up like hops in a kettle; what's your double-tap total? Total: 148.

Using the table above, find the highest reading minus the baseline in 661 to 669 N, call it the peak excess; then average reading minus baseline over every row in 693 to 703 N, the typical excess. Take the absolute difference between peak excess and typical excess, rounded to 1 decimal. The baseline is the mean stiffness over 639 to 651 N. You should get 9.5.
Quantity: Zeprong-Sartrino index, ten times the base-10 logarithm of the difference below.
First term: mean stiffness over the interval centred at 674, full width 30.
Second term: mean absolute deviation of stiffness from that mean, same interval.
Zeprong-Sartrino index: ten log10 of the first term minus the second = 18.8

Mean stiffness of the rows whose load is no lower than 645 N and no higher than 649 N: 79.2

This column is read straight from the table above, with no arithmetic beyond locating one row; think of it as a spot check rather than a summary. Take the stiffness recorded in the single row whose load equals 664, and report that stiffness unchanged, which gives 79.1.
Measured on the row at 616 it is 70.6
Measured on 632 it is 71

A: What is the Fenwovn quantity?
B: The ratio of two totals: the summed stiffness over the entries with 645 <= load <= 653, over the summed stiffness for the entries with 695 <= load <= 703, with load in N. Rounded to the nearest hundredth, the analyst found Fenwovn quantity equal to 1.11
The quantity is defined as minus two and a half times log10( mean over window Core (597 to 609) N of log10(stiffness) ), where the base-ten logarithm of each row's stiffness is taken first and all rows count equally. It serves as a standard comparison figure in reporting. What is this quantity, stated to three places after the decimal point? -0.672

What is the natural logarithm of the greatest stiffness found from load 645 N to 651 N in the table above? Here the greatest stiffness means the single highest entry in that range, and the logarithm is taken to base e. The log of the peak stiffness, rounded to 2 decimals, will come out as 4.38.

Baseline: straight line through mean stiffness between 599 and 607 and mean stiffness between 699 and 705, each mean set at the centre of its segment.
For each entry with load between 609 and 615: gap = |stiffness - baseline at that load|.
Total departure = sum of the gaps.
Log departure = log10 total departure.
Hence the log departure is 0.78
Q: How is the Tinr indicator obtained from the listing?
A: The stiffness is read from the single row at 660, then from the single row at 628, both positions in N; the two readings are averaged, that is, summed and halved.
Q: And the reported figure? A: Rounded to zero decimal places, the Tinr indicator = 75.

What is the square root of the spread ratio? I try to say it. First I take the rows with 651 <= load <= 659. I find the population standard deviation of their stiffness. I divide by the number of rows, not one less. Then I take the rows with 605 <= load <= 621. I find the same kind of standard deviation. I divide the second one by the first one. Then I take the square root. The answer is 1.3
